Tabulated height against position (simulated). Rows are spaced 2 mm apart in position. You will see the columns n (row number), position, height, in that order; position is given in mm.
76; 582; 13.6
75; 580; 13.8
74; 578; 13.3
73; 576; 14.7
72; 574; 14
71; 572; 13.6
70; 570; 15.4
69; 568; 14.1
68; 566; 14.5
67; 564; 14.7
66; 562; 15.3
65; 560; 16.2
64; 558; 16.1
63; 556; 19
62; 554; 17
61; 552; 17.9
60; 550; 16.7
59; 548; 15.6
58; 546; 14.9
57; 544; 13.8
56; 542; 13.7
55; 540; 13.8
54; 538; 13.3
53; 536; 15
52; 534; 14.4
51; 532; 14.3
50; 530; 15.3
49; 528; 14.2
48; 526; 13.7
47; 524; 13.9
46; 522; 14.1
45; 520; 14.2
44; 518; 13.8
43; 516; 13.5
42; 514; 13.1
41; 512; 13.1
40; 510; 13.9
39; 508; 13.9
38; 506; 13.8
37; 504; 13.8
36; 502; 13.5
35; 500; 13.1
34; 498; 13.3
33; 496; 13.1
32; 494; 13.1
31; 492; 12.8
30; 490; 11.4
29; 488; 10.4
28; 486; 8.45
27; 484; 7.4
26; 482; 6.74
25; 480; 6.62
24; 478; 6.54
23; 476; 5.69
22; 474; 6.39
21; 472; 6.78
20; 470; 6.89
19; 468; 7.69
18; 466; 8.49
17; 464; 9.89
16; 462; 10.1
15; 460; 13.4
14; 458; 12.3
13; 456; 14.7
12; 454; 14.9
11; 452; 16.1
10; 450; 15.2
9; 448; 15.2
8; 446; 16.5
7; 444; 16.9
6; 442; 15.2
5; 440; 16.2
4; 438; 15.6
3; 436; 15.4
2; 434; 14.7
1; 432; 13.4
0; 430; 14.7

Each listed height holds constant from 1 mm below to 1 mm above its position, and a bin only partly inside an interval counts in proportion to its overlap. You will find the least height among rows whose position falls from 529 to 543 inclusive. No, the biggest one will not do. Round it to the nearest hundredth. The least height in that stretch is 13.30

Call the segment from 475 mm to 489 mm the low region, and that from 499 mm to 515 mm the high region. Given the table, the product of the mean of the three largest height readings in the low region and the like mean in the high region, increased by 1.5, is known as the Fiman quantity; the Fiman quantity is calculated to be 123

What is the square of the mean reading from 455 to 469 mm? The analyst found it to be 120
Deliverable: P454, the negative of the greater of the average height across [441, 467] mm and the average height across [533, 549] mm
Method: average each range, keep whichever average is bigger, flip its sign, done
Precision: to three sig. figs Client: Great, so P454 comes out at -14.3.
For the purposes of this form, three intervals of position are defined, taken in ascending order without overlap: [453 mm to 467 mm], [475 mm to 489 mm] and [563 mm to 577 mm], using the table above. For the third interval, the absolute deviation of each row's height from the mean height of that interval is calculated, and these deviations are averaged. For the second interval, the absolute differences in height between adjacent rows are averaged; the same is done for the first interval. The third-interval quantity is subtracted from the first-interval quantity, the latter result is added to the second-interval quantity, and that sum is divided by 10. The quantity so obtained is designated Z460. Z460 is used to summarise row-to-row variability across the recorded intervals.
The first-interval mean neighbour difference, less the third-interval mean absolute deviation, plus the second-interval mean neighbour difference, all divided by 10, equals 0.18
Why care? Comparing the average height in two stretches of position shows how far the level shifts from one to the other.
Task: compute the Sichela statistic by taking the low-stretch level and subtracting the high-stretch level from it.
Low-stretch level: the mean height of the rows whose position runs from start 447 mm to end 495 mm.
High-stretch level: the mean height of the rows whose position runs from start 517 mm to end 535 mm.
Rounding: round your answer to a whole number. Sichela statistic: -4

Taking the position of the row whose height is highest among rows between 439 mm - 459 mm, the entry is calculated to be 444 mm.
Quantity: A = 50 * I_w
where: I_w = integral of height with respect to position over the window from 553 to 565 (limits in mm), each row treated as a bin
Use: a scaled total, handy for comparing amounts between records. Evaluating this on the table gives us 9830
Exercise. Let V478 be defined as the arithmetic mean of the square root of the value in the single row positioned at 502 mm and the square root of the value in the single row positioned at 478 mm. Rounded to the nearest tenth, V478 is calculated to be 3.1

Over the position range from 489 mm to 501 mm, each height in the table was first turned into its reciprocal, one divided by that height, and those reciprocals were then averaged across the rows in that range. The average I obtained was 0.078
